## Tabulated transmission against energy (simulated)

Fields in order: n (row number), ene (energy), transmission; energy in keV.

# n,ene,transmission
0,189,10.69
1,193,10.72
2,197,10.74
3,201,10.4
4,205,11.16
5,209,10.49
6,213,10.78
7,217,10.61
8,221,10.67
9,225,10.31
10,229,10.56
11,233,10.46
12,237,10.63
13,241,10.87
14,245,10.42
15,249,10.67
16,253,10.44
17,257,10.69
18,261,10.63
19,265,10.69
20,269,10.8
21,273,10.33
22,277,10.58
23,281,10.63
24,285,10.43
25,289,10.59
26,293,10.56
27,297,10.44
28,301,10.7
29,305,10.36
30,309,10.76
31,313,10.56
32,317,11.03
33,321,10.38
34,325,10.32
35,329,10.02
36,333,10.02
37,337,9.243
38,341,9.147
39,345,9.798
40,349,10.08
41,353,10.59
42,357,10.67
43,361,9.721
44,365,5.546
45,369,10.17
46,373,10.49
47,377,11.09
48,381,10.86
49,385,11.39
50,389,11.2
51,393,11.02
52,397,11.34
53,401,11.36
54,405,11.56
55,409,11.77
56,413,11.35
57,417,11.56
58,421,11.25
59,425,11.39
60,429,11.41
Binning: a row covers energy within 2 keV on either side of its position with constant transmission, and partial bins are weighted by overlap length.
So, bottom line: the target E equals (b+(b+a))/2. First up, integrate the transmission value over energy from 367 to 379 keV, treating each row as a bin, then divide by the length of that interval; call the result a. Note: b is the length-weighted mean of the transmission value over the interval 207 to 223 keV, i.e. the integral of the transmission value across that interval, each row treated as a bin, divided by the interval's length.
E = 15.9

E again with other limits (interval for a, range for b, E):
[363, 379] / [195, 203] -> 15.2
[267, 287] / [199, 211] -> 16.0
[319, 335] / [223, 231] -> 15.5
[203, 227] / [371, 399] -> 16.4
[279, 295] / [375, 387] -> 16.4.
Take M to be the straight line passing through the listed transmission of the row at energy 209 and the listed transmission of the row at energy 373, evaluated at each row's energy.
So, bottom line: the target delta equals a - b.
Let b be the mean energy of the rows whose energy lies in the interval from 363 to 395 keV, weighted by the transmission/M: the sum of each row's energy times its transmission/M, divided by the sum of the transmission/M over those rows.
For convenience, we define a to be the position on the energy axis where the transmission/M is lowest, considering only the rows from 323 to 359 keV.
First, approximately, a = 341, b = 380.1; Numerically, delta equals -39.1 keV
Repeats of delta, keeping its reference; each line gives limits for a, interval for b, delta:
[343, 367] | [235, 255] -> 120.0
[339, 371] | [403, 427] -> -49.9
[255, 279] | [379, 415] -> -124.2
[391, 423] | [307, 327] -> 76.1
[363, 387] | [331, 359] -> 19.7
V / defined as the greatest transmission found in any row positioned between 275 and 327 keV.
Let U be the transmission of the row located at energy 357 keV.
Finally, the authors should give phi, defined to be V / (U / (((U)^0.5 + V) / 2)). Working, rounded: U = 10.67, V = 11.03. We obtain 7.39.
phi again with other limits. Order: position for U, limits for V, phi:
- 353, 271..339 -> 7.44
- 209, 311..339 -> 7.50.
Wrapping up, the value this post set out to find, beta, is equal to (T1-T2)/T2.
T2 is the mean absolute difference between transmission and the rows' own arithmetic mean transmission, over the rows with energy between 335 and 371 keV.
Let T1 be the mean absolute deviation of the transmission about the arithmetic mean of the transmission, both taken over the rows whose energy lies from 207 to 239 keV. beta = -0.89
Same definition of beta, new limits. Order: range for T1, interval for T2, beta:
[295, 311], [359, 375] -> -0.90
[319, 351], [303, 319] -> 0.66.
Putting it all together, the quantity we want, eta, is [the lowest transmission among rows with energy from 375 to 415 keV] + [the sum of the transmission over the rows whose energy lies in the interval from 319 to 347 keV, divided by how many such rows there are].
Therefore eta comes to 20.7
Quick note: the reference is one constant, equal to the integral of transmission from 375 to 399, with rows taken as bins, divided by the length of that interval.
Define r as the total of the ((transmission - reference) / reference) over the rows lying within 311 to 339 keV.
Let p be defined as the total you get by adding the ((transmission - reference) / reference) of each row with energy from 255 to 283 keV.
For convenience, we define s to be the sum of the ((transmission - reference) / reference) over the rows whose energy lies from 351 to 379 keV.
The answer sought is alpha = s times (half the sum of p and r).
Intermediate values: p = -0.33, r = -0.58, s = -0.9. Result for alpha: 0.40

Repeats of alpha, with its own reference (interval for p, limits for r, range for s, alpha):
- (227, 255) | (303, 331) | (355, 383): 0.33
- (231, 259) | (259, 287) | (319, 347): 0.29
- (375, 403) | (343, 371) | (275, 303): 0.19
